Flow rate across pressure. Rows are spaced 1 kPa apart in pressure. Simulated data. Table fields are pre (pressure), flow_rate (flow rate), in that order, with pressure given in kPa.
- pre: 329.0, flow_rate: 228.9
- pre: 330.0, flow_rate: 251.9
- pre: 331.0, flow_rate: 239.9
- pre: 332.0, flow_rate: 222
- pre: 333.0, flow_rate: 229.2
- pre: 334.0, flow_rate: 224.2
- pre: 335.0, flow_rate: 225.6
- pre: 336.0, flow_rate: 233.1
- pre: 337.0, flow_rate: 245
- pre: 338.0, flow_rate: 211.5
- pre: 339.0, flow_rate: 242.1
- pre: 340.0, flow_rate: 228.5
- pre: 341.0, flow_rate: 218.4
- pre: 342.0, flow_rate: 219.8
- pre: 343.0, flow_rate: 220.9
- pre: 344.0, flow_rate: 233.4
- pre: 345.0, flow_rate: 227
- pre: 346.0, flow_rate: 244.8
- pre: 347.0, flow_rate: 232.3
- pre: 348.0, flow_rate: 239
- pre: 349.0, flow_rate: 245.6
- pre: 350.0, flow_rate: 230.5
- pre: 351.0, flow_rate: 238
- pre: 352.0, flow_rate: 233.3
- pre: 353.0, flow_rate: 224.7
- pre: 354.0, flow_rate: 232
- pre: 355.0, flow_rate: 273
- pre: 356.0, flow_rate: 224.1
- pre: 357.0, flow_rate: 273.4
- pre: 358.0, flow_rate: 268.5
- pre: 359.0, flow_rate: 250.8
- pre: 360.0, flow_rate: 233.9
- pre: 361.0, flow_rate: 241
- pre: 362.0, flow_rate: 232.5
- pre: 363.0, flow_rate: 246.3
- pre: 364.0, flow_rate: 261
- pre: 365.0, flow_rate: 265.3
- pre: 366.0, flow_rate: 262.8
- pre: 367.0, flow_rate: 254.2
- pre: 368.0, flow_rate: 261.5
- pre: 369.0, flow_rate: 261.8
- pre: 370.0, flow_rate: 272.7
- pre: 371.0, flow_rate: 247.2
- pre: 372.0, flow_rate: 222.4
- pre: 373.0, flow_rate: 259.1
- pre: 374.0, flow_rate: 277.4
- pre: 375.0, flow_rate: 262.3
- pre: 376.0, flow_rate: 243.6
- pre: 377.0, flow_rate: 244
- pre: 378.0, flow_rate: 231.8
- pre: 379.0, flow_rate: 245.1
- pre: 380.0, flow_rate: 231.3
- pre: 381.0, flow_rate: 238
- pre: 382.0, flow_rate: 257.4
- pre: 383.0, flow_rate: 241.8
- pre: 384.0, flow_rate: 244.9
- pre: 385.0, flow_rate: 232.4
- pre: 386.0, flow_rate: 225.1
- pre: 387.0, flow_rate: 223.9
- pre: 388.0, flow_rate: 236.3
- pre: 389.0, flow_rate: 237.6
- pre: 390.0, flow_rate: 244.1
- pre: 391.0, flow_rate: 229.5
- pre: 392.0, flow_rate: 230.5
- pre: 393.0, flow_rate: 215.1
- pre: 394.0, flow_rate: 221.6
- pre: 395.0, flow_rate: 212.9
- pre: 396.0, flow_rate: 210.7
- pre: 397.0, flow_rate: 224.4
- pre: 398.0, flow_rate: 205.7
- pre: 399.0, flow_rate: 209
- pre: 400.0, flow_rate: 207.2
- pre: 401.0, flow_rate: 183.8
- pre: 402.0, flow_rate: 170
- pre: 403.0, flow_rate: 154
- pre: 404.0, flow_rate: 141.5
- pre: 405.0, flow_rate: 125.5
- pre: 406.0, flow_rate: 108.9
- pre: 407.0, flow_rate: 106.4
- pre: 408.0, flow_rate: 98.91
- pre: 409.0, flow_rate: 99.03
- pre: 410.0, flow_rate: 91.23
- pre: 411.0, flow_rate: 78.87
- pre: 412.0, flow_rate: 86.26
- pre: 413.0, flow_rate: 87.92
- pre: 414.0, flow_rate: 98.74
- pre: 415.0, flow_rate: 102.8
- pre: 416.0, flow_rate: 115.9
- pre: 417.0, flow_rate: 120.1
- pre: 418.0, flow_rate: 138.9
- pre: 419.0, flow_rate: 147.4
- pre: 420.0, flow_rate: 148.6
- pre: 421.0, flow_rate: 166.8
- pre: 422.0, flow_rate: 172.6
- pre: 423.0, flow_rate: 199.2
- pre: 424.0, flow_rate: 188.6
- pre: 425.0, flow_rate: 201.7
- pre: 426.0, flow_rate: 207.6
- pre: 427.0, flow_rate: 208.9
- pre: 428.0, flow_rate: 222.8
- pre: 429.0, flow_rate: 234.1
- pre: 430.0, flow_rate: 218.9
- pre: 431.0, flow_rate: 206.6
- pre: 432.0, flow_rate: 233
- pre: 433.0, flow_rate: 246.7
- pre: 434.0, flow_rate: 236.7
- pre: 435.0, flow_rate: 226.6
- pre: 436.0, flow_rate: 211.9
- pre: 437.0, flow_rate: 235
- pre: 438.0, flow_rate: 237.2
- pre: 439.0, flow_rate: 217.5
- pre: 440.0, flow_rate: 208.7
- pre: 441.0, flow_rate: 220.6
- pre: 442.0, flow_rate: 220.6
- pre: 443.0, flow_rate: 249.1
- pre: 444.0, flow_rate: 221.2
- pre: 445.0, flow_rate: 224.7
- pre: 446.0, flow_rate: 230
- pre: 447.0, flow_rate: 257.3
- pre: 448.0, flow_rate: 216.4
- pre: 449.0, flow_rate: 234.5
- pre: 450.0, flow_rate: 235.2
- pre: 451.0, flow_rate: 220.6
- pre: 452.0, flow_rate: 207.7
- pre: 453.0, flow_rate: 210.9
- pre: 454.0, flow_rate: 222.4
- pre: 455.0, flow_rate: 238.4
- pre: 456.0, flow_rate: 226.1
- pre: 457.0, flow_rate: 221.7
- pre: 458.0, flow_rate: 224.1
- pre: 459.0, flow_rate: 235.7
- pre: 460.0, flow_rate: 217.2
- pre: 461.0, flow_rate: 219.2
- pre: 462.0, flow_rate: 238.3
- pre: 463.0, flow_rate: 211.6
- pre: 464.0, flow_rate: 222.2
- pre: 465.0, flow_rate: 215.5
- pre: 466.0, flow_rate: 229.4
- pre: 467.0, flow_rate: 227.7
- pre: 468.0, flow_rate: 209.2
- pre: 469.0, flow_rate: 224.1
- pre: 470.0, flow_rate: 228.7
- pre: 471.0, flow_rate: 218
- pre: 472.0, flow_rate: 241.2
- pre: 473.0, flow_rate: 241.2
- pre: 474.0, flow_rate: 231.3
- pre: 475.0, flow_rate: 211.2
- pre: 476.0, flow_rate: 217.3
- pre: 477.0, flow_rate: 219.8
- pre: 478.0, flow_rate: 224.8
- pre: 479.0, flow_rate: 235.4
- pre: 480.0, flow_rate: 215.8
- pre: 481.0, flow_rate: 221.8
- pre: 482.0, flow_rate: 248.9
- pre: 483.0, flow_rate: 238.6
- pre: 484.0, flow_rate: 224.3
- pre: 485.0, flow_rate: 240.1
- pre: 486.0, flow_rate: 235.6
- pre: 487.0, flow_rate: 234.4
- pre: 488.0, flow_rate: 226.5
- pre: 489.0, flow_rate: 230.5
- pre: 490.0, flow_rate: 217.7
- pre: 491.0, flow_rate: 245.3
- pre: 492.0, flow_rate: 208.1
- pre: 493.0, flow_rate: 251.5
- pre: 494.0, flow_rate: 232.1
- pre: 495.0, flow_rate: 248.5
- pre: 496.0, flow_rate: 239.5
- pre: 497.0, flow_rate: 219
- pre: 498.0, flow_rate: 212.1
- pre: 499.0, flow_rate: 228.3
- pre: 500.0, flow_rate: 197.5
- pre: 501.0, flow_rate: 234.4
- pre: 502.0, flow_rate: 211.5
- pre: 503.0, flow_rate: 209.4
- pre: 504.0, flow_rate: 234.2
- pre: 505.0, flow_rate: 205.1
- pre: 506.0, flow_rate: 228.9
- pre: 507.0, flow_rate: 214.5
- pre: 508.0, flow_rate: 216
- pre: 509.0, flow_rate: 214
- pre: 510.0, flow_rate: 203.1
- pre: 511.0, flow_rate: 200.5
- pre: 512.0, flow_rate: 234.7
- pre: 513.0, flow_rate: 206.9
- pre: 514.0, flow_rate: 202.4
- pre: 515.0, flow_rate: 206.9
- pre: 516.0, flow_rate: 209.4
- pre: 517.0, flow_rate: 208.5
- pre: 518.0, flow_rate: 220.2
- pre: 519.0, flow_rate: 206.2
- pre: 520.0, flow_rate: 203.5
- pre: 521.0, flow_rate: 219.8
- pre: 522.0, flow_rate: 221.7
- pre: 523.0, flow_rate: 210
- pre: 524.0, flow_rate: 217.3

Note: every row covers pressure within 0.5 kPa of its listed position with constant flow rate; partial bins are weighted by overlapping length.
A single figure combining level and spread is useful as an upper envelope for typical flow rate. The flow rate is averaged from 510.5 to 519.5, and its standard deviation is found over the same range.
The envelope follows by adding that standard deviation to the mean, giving 221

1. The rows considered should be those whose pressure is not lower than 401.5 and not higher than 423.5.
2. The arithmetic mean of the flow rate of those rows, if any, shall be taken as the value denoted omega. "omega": 125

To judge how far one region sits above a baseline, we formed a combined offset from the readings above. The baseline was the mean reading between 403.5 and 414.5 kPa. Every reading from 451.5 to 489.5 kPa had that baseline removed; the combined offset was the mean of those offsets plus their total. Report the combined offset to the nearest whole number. 4830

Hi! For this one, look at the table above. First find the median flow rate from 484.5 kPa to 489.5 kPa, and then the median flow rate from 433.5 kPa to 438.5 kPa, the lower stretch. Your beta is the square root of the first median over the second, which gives 0.999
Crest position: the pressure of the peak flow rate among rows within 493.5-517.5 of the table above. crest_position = 495.0 kPa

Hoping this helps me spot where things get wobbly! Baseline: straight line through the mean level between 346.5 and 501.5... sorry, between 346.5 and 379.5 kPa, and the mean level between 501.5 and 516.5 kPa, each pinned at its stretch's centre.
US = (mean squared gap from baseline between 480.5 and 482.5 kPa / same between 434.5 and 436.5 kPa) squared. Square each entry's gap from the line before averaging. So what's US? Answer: 5.3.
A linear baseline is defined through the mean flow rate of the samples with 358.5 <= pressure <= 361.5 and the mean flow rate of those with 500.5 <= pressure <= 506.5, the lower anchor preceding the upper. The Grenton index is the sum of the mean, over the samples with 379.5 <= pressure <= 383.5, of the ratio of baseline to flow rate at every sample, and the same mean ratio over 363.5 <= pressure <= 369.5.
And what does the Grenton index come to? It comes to 1.910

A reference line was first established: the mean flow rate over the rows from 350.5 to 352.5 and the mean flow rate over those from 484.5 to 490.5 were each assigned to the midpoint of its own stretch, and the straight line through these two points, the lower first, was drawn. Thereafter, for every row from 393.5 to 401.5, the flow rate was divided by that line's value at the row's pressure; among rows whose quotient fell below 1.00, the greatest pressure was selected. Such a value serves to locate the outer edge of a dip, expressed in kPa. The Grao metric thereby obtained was 401.0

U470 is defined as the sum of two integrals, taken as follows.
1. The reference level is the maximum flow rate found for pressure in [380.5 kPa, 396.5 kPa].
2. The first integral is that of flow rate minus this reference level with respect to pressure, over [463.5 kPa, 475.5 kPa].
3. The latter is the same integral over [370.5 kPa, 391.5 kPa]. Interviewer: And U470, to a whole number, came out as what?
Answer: -719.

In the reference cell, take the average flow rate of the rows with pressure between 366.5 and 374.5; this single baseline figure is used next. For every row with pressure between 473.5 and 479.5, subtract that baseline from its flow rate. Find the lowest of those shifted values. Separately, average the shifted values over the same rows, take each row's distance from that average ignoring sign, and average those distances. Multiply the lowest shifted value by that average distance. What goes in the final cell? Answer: -330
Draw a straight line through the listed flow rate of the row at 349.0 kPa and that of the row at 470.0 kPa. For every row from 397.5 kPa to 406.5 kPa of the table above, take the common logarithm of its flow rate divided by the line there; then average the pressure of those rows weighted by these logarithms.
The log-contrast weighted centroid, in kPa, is 403.5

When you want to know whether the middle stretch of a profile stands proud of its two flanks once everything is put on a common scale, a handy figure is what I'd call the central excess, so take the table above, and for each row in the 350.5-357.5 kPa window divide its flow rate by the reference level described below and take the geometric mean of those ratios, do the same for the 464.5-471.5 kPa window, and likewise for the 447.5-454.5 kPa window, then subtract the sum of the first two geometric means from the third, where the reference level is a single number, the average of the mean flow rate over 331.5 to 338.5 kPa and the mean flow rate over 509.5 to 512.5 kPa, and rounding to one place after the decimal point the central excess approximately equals -1.1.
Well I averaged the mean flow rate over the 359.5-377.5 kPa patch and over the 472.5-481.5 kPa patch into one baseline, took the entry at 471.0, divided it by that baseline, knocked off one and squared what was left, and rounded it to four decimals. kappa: 0.0074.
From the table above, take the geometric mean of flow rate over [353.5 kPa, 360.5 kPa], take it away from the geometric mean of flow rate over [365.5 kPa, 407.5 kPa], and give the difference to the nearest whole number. -33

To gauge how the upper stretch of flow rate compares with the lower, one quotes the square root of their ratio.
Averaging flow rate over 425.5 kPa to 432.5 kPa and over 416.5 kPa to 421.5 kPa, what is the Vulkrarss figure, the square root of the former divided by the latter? 1.23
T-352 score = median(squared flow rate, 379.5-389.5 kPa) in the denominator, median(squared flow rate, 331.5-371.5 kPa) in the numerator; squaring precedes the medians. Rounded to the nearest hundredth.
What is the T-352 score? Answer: 0.99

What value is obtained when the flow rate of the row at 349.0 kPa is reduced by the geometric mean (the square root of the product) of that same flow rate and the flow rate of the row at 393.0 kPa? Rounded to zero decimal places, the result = 16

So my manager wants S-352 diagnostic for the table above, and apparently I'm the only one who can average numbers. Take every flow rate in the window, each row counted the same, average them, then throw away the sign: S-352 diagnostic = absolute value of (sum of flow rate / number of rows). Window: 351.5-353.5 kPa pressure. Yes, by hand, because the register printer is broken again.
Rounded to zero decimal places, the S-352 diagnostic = 229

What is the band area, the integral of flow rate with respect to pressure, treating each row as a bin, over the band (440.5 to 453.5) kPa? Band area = 2949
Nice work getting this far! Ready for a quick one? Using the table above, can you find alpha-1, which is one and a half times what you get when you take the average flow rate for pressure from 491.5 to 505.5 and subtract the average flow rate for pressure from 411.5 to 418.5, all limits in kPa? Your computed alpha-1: 175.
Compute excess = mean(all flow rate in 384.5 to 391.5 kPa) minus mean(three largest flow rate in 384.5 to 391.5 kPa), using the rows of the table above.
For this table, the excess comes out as -7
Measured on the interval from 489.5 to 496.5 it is -14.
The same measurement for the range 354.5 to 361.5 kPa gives -20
